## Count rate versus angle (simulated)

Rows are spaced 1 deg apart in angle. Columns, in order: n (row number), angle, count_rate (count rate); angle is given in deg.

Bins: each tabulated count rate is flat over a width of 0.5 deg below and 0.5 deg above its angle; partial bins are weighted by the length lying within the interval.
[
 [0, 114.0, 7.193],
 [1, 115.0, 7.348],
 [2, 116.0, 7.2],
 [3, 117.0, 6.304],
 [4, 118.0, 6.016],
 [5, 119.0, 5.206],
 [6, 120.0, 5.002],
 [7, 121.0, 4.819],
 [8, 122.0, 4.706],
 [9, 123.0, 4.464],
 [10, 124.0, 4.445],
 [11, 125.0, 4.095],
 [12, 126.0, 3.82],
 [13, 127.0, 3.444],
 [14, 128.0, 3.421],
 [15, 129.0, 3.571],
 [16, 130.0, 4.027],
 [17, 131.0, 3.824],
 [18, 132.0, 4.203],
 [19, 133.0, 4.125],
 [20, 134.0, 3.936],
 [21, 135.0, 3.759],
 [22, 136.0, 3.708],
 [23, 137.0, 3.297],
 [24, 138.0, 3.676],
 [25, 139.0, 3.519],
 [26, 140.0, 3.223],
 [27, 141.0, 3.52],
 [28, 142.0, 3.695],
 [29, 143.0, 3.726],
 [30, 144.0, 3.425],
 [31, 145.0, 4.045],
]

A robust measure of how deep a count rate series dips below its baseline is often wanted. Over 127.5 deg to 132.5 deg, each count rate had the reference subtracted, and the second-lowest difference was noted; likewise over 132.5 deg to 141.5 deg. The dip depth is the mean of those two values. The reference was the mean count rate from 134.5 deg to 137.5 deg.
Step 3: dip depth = -0.15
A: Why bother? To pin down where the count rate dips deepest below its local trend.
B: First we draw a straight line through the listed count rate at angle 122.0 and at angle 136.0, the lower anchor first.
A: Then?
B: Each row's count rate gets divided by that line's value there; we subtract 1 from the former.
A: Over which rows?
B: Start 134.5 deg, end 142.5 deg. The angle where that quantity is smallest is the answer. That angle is 137.0 deg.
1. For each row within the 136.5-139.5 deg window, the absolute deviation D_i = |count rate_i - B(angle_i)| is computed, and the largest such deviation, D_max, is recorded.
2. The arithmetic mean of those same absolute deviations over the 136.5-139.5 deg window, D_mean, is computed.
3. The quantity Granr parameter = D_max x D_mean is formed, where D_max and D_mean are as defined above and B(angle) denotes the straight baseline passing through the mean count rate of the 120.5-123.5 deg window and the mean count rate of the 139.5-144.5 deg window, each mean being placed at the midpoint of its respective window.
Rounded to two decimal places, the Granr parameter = 0.13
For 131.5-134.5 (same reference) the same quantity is 0.01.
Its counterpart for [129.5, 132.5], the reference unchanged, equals 0.07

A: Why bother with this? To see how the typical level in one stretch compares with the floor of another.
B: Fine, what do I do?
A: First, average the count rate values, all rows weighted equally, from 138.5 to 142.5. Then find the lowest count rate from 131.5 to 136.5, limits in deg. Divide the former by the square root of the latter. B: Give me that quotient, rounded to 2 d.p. 1.81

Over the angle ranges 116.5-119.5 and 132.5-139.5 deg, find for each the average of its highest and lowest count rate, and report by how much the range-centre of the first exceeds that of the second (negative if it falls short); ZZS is 2.0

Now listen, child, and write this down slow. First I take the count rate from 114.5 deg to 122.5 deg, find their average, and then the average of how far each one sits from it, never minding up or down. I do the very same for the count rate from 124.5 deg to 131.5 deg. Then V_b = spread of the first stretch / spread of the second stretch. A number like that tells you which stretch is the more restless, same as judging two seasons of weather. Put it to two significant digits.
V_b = 3.9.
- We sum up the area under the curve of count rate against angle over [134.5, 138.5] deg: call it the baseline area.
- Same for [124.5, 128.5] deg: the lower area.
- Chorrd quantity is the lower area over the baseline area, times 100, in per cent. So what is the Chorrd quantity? 102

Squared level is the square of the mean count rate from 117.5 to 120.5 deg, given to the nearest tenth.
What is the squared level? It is 29.2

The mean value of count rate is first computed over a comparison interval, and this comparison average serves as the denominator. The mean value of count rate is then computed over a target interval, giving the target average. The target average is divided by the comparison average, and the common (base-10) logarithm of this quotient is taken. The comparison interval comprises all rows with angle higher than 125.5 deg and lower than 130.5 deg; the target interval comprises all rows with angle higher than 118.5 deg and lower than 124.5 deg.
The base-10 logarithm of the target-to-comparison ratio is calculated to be 0.12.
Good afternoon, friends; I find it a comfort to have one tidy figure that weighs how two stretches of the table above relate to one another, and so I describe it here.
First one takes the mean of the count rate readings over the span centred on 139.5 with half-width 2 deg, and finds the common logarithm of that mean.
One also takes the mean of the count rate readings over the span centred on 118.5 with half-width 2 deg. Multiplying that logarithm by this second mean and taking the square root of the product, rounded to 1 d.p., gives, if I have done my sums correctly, 1.7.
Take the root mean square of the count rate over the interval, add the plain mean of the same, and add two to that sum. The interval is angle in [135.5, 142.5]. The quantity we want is 9.0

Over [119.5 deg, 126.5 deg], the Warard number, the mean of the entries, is 4.5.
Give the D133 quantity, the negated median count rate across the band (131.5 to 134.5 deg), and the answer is -4.1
